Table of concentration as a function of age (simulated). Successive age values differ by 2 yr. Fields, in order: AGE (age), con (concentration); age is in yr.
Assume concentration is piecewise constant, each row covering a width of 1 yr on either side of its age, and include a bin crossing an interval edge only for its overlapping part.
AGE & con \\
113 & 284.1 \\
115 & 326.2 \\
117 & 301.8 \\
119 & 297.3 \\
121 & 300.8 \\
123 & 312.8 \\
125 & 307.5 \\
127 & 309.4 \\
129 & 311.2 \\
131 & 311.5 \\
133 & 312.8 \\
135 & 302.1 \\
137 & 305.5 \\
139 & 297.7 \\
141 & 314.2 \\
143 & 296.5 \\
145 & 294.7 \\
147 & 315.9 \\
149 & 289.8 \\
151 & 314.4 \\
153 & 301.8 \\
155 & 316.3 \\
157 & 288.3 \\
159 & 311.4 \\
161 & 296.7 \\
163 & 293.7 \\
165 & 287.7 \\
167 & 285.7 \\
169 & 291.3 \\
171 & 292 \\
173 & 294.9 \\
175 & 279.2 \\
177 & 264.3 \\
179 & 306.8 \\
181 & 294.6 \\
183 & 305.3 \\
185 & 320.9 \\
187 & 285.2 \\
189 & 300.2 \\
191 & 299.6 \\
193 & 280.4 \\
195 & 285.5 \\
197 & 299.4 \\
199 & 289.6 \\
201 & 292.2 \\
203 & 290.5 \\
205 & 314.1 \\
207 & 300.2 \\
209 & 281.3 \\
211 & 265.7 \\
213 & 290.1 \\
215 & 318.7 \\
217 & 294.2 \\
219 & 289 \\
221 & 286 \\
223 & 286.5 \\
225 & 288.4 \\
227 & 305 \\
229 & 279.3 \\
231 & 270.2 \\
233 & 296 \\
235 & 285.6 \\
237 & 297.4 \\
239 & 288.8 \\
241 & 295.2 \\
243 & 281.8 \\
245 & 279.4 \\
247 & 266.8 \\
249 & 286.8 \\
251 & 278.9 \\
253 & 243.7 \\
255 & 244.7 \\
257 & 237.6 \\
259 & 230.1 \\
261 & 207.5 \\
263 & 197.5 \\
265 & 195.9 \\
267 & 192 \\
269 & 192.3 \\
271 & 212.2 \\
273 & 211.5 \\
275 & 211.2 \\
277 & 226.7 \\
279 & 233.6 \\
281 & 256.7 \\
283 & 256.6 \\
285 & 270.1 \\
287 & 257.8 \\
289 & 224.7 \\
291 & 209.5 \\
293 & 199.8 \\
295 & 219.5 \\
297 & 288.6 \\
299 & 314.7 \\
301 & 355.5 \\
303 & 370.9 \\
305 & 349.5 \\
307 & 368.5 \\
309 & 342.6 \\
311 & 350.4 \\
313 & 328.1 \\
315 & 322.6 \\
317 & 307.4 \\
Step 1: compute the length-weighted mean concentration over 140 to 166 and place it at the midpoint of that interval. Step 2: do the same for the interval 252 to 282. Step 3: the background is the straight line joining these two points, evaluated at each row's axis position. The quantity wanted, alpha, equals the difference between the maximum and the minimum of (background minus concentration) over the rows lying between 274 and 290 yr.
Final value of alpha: 66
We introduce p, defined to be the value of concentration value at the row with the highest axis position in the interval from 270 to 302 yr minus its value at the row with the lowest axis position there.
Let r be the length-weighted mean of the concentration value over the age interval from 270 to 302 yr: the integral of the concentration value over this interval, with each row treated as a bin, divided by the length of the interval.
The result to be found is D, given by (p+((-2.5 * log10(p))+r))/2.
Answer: 192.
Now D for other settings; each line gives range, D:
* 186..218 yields 150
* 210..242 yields 158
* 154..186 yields 149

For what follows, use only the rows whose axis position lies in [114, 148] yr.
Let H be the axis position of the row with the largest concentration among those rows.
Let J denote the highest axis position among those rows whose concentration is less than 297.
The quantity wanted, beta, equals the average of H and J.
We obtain 130 yr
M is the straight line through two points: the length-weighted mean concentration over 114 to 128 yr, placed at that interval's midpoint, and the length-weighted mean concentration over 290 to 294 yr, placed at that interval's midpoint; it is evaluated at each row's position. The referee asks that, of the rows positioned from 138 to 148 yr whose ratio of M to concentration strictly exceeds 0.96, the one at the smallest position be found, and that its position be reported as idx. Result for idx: 139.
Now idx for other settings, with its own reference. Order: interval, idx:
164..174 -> 165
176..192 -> 177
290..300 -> 291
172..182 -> 175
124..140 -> 125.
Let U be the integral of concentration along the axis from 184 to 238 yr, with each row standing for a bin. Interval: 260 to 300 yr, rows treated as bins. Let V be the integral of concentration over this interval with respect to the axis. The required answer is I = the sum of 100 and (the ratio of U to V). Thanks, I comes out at 102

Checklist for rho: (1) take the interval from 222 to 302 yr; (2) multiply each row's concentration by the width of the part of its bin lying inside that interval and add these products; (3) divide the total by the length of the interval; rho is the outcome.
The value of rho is 254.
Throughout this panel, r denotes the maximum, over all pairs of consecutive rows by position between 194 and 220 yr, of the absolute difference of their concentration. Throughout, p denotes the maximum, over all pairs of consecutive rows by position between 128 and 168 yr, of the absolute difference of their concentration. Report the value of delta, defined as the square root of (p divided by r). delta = 1.0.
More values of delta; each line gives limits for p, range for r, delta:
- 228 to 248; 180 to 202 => 0.9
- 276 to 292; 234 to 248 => 1.6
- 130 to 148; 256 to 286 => 1.0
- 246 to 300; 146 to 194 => 1.3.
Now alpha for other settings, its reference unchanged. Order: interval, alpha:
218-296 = 91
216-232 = 32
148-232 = 82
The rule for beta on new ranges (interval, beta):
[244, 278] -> 263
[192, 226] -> 220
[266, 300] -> 298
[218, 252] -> 239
